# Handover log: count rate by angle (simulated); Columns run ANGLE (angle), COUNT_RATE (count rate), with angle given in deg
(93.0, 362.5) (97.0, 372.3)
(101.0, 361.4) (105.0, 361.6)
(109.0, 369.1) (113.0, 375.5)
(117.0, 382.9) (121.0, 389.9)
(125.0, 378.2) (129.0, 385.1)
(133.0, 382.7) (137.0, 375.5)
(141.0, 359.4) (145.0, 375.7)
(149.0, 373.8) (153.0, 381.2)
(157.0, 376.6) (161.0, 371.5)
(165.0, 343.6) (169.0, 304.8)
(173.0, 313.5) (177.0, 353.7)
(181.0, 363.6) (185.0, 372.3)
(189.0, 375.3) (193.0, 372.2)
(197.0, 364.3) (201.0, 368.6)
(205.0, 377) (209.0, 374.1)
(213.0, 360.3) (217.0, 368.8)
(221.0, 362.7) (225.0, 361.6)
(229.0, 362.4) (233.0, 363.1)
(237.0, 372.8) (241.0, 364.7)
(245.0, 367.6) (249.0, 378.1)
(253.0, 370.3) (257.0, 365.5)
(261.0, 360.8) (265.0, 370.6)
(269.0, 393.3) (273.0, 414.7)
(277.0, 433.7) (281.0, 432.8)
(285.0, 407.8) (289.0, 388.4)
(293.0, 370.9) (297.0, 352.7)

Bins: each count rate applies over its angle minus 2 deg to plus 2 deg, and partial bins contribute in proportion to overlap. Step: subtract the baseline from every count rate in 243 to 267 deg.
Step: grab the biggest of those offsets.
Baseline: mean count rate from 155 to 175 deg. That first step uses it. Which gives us 36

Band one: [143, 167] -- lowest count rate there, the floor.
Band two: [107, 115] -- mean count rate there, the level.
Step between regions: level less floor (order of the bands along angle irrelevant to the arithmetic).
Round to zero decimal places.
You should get 29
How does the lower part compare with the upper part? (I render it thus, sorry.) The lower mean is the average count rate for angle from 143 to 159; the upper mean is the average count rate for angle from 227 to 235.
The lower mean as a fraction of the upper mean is 1.04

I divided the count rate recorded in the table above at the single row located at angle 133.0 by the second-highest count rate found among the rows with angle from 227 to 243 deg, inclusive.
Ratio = 1.05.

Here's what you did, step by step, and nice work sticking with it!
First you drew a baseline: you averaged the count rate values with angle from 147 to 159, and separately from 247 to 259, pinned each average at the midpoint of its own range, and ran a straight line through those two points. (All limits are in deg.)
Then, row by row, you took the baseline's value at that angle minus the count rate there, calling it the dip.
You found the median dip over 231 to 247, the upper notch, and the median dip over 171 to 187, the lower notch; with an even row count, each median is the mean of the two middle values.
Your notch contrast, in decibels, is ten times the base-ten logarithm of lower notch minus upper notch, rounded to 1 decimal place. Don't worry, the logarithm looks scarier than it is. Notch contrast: 10.5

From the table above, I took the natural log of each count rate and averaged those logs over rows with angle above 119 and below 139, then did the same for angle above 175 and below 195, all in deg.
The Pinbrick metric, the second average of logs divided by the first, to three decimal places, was 0.993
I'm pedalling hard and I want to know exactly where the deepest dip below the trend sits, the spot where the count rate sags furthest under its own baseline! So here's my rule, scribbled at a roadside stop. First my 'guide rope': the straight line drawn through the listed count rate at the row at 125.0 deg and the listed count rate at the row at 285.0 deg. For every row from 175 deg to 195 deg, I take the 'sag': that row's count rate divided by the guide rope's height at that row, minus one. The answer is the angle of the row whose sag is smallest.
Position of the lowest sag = 177.0 deg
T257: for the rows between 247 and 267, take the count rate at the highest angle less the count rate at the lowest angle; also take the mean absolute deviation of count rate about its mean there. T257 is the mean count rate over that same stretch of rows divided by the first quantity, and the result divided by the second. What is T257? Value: -10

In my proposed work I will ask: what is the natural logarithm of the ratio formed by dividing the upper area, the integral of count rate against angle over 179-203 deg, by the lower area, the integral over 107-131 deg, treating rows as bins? -0.029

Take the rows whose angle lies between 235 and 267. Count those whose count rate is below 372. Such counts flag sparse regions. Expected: 6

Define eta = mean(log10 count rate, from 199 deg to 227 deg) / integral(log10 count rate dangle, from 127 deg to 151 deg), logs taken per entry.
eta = 0.042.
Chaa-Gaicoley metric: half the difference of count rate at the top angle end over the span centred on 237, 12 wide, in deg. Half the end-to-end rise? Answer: 1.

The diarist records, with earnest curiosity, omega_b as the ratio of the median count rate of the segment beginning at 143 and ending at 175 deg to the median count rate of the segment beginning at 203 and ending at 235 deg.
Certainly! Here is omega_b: 1.03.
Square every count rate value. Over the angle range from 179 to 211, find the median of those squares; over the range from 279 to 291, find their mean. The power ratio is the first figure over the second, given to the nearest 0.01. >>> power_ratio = 0.82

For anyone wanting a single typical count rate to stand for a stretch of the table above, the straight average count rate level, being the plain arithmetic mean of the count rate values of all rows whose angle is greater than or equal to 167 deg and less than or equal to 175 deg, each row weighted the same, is 309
